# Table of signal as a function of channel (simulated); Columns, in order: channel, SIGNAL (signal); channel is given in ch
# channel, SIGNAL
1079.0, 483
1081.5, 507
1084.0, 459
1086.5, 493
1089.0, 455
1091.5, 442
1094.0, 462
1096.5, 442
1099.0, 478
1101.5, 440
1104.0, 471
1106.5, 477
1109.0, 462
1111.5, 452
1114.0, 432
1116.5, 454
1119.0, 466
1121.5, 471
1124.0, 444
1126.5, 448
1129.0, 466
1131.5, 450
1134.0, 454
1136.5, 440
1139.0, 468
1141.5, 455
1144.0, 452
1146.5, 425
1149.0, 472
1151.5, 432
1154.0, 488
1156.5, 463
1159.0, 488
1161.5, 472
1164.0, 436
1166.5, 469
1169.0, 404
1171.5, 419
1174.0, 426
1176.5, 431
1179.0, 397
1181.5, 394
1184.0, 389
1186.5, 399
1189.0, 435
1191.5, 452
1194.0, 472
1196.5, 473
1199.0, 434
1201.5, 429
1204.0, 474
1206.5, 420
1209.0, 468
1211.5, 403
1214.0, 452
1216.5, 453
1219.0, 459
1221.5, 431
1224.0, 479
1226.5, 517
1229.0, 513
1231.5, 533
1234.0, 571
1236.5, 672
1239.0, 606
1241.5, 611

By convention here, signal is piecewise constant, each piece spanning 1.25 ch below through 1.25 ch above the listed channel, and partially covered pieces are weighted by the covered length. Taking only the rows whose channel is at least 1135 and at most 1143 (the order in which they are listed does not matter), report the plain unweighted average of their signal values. 454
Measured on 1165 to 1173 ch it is 431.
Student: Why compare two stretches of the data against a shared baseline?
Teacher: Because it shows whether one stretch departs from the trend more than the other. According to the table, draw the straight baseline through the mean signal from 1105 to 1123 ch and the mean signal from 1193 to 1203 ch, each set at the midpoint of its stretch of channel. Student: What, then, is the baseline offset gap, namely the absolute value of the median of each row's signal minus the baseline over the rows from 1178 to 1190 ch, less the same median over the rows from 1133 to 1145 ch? 53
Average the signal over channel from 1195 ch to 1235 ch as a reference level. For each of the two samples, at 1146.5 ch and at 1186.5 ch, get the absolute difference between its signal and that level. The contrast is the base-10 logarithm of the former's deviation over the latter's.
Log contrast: -0.2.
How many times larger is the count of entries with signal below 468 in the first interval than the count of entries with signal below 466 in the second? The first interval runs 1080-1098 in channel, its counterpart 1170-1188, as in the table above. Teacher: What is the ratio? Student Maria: 0.71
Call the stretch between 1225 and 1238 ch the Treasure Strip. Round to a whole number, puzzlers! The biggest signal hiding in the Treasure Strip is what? 672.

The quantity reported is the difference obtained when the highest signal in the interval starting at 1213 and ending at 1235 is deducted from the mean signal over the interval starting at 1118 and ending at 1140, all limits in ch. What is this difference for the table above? -115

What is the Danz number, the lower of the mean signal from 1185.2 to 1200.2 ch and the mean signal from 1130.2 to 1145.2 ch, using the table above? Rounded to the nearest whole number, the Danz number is 444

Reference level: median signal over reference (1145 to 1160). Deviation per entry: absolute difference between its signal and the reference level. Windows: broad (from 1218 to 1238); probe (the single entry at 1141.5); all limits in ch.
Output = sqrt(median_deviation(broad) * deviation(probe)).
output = 24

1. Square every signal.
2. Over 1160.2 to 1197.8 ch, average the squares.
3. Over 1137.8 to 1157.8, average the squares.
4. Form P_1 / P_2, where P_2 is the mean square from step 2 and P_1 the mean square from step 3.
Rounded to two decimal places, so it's 1.12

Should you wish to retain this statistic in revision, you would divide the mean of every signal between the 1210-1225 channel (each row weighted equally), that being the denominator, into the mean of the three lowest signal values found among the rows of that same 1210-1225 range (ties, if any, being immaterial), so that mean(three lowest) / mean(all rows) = 0.961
